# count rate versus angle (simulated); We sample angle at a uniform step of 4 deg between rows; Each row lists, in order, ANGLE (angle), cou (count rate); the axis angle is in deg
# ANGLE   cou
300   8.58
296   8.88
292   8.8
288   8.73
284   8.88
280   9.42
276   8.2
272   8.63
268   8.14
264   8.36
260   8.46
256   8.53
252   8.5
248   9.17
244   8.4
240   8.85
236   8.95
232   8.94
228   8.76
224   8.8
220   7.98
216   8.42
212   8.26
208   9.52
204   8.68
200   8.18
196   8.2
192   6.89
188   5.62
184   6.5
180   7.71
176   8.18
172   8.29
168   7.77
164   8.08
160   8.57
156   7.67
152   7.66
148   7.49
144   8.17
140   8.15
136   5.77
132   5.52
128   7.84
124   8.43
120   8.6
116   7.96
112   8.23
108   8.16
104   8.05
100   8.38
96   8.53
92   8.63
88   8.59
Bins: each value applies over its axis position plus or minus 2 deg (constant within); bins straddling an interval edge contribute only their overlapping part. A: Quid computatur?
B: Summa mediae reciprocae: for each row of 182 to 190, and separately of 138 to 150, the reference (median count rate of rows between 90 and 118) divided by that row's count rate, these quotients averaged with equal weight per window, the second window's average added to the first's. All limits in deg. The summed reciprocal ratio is 2.40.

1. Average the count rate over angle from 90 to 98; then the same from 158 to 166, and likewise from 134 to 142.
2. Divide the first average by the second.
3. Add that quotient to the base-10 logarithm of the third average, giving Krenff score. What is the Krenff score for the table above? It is 1.87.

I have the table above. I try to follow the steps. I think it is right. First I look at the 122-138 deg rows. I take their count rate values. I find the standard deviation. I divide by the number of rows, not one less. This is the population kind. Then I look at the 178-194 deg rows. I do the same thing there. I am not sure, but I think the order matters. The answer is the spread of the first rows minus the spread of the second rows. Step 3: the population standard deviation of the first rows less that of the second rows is 0.5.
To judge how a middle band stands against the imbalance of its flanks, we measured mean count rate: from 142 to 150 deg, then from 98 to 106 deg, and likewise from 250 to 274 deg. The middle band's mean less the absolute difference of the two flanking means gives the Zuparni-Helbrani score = 7.6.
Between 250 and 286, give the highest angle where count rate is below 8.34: 276 deg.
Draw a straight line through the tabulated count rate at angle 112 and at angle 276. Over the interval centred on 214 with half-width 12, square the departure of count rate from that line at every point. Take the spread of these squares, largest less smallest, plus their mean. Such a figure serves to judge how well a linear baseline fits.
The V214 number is 2.1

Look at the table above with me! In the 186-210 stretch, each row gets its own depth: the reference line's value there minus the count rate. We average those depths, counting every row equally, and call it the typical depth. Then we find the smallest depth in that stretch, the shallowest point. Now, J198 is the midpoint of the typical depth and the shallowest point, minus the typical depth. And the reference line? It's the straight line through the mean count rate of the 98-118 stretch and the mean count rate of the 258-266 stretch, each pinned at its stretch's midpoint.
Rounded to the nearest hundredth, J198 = -0.83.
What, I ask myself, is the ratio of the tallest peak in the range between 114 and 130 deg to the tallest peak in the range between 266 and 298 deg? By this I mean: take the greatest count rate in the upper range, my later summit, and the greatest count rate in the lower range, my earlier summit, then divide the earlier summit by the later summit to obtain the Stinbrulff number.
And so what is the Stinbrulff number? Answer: 0.91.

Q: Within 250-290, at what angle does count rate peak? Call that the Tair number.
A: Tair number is 280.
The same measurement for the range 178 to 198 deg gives 196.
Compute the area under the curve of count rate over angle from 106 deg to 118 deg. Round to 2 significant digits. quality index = 97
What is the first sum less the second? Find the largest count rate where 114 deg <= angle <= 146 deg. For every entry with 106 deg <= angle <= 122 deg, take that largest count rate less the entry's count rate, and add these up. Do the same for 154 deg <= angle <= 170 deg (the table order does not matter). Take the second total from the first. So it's -0.9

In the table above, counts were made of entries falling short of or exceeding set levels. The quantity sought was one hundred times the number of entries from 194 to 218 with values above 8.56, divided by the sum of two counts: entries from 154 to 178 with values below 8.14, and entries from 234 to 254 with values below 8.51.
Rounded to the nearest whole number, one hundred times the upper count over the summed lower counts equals 40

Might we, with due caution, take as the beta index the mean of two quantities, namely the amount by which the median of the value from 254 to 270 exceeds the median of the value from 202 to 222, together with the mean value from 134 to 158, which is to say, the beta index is 3.74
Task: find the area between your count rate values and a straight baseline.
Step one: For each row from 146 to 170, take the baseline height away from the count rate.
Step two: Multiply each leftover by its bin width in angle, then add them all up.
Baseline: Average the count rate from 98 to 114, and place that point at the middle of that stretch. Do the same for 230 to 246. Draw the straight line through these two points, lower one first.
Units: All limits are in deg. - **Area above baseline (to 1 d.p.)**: -13.4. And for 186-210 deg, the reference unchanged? -18.3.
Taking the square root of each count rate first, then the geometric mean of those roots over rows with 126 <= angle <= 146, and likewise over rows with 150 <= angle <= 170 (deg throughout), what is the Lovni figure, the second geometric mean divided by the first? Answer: 1.07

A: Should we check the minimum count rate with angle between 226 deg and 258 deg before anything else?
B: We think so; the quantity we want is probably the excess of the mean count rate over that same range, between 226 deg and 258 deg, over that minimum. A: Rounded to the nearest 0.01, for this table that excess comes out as 0.36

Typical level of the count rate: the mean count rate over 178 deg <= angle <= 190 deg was 6.61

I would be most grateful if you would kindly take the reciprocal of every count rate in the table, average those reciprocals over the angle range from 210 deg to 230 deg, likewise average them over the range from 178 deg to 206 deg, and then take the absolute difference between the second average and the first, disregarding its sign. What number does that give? 0.019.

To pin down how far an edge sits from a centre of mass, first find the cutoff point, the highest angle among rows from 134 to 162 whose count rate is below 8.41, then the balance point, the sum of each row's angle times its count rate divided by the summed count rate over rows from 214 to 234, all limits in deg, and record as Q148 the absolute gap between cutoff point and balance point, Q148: 68.2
